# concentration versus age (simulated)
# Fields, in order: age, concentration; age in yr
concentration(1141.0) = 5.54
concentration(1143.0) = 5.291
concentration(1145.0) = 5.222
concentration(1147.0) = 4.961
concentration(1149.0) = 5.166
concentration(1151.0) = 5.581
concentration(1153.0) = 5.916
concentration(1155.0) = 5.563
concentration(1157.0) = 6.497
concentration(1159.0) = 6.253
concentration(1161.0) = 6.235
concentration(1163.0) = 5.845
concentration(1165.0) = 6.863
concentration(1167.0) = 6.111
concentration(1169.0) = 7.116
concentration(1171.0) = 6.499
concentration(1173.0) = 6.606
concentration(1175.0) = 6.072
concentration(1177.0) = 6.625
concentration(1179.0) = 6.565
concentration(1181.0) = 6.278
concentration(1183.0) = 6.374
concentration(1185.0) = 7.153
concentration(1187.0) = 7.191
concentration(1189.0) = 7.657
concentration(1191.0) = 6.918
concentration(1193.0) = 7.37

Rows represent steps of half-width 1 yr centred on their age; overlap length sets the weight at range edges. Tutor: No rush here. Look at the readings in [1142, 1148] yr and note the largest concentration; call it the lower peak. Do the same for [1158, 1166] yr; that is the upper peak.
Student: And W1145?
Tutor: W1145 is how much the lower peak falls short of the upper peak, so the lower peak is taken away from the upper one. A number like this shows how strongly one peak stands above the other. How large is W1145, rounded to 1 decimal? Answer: 1.6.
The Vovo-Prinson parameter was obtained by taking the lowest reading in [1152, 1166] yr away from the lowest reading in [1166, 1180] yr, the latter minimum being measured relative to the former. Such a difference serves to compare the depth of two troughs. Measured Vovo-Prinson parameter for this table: 0.5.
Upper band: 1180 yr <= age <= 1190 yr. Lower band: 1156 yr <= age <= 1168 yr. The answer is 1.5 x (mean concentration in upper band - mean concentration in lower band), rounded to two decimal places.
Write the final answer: 0.94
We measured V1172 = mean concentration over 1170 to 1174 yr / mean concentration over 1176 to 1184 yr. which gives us 1.01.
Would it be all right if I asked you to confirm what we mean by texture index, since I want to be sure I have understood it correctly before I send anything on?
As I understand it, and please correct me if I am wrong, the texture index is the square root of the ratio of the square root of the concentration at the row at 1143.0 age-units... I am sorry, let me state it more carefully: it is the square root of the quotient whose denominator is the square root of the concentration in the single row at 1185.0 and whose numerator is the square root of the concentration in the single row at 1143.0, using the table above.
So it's 0.93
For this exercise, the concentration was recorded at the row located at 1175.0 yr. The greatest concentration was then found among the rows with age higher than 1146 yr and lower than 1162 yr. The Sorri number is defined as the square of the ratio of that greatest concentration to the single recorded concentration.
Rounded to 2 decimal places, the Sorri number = 1.14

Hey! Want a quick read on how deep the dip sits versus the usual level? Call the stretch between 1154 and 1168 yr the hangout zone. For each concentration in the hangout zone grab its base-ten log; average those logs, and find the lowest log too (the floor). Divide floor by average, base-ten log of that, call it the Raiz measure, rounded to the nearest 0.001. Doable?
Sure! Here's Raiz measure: -0.026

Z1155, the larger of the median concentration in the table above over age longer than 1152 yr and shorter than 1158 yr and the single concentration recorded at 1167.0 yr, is 6.11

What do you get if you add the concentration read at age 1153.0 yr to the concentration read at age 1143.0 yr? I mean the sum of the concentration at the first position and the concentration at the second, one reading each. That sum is 11.2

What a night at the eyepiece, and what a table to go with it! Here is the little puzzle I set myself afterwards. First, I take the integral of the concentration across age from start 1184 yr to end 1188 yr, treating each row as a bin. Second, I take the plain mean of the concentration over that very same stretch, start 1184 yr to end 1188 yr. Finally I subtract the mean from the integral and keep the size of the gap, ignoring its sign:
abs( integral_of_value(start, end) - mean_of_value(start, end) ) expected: 22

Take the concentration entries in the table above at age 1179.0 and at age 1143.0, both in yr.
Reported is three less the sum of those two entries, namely -8.9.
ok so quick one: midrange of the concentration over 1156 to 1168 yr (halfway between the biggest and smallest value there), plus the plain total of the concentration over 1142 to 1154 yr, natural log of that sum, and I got 3.65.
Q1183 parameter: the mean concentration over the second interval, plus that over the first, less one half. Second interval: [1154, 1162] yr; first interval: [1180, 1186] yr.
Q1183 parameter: 12.2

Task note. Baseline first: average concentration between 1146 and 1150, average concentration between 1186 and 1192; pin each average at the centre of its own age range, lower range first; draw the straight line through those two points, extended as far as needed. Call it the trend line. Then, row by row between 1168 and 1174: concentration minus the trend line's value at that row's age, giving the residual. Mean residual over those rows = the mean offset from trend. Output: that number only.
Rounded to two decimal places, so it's 0.45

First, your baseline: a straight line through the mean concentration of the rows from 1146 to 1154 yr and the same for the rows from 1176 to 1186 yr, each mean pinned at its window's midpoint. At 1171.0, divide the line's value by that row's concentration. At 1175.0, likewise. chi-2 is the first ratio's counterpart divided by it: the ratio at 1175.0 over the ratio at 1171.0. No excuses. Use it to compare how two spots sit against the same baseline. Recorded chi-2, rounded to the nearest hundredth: 1.10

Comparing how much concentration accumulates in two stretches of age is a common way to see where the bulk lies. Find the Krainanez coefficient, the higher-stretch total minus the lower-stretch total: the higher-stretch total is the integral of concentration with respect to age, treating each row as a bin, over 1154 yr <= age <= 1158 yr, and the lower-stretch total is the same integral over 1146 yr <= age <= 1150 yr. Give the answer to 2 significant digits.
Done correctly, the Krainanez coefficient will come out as 3.9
